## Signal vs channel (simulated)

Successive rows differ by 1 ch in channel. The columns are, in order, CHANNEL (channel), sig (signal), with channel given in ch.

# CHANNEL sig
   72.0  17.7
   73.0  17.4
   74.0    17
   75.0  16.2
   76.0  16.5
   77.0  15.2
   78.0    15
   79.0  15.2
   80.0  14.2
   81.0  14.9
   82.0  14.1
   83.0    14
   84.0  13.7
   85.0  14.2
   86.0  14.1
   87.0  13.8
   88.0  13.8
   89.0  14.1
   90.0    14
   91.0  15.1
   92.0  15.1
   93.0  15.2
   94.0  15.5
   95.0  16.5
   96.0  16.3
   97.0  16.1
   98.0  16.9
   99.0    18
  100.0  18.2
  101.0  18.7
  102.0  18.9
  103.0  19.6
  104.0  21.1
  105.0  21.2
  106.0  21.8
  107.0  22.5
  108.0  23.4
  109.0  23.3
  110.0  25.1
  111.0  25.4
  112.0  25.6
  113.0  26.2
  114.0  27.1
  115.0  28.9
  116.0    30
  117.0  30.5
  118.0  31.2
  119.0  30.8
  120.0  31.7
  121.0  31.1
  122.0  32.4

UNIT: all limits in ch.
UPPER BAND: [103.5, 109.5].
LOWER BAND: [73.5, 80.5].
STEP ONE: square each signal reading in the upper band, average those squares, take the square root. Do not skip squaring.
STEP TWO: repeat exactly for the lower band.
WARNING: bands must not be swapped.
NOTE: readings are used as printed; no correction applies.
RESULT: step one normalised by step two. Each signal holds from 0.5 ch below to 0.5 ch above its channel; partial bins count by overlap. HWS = 1.42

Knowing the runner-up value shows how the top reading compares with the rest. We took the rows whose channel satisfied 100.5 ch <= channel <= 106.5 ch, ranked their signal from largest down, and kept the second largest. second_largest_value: 21.2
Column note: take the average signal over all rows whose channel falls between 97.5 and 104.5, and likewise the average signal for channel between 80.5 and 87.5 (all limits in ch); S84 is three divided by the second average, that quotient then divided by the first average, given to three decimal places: 0.011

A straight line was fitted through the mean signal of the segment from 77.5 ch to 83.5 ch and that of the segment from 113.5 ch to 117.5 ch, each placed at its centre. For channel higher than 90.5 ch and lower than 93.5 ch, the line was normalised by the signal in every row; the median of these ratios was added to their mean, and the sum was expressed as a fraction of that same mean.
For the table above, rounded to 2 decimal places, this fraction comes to 2.00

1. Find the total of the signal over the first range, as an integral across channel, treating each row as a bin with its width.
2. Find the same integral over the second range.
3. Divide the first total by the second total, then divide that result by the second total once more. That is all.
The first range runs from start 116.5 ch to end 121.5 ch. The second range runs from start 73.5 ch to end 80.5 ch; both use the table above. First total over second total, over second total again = 0.013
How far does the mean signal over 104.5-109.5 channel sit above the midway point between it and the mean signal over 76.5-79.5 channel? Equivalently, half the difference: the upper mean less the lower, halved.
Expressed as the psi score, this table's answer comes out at 3.7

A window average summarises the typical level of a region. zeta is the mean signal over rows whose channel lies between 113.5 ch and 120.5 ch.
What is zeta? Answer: 30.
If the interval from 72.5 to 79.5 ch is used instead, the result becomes 16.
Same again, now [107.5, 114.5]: 25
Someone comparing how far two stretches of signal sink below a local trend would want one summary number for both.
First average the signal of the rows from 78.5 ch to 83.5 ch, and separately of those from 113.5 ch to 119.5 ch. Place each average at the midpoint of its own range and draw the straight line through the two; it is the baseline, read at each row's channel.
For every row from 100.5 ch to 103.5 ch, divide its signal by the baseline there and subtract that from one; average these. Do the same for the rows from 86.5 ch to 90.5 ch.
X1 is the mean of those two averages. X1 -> 0.20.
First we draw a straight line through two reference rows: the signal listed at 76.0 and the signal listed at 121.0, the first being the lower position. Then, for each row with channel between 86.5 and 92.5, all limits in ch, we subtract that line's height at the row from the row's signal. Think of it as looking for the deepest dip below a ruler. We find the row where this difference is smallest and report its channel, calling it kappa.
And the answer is 90.0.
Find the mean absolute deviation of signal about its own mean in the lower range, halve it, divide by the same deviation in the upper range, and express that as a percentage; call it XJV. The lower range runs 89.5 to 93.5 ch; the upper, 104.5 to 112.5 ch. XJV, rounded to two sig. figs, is 15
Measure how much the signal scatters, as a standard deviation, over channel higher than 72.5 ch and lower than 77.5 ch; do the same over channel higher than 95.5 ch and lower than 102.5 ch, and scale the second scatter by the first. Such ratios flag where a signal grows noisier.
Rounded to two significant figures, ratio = 1.4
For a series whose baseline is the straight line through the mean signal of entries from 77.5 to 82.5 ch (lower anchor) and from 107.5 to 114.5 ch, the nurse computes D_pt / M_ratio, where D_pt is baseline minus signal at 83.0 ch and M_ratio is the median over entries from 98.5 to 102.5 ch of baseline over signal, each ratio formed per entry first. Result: 1.4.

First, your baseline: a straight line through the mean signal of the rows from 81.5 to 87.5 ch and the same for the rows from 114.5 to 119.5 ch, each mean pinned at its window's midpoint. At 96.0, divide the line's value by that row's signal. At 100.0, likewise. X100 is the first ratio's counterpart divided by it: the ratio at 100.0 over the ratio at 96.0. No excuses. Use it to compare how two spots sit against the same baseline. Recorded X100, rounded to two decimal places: 0.99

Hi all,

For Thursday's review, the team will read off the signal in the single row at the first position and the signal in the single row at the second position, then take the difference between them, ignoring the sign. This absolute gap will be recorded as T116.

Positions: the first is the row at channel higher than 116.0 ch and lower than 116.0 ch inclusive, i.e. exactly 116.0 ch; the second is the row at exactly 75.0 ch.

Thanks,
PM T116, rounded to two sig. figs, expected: 14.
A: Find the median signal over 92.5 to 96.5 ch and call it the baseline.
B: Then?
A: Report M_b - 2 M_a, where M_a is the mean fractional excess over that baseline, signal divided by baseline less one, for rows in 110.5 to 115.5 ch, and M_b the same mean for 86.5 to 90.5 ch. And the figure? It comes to -1.5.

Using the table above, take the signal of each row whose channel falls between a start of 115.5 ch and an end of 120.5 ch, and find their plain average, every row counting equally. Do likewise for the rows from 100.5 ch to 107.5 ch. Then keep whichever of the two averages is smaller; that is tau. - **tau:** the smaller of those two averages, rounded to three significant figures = 20.5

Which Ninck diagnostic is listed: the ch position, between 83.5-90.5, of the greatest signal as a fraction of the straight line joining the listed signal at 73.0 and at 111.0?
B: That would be 85.0 ch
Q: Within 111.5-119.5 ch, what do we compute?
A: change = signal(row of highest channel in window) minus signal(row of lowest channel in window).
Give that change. 5.2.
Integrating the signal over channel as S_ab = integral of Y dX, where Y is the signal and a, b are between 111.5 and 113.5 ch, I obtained 52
